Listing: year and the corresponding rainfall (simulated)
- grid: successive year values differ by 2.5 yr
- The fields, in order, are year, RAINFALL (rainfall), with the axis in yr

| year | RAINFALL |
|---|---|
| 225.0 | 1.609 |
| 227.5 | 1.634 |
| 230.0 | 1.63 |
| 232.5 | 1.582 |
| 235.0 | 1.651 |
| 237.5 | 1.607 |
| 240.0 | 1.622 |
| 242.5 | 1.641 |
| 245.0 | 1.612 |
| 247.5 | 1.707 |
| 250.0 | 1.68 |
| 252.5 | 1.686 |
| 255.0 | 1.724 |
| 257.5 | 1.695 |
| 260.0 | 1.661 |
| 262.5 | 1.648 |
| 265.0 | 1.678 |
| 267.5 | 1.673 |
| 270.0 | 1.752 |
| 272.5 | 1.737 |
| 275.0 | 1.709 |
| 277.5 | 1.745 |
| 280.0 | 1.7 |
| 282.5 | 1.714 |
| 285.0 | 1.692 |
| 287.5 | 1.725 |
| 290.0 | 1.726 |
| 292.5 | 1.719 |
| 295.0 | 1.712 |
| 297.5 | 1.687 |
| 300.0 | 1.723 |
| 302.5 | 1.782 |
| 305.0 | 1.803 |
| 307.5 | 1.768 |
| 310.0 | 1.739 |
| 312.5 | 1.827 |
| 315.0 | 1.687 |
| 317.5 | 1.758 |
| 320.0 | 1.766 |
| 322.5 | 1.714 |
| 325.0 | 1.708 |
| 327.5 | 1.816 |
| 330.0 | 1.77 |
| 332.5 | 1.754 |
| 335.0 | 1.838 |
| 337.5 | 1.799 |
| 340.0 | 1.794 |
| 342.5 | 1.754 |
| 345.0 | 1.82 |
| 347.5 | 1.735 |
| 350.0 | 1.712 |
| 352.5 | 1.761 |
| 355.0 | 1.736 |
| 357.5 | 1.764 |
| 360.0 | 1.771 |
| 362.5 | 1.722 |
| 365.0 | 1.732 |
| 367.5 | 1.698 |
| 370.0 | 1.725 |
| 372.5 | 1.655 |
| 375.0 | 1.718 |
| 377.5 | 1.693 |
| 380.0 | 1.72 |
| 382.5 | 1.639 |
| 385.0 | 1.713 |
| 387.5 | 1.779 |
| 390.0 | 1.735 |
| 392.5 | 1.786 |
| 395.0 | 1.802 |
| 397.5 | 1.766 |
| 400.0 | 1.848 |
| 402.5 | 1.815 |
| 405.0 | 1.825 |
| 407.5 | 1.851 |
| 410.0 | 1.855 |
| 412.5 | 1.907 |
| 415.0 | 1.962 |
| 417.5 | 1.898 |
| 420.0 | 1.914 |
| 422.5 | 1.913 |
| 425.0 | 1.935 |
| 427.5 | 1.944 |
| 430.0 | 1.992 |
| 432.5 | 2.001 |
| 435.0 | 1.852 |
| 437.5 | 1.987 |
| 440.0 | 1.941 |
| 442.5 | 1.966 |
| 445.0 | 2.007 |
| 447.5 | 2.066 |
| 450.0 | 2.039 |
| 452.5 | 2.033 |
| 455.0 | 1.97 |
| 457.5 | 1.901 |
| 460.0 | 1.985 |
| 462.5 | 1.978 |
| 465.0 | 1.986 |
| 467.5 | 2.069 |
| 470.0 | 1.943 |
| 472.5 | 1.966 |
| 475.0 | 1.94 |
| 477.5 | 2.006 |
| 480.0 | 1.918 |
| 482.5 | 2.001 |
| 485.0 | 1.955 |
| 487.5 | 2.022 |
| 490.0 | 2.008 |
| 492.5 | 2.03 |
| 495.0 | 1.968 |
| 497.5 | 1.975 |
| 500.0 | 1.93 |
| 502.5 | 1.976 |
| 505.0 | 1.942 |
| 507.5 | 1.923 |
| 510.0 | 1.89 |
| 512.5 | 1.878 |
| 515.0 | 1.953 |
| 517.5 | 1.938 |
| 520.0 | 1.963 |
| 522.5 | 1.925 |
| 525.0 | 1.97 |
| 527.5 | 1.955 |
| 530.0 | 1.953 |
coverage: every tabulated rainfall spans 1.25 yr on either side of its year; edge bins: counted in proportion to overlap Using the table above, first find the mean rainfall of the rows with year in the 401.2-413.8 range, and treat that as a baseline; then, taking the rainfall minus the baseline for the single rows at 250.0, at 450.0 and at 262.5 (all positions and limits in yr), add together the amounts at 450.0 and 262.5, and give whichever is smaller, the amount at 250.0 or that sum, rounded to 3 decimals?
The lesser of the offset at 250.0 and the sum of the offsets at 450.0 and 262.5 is -0.171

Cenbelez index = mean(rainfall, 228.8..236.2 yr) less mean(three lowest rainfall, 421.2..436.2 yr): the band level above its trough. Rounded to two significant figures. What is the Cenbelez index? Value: -0.28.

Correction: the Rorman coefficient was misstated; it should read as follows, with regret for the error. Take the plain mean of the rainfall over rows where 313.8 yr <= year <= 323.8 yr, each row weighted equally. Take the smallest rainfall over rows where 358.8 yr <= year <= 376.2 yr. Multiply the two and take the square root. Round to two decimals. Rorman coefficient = 1.69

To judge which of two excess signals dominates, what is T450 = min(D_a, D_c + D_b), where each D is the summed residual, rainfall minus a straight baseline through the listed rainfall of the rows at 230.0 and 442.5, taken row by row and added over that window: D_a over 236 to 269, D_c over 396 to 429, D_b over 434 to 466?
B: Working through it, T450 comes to -0.51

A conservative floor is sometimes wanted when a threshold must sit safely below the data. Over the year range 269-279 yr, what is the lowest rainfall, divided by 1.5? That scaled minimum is 1.14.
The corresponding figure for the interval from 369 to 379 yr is 1.10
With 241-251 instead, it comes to 1.07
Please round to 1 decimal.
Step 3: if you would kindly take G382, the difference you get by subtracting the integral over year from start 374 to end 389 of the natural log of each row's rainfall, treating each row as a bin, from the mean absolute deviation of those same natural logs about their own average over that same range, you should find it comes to -8.0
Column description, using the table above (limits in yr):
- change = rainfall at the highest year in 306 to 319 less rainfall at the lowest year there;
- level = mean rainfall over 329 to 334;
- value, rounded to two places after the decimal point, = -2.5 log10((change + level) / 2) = 0.14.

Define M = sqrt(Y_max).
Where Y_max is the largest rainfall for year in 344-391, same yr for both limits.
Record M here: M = 1.35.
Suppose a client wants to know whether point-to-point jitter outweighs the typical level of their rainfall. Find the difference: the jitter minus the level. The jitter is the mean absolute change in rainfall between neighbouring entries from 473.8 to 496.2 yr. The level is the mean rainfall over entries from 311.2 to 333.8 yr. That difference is -1.70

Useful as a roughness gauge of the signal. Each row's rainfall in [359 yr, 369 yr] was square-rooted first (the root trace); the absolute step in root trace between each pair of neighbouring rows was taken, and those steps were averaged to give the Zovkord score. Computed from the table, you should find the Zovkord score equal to 0.012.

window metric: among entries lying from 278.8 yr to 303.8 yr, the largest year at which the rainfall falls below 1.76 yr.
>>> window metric 300.0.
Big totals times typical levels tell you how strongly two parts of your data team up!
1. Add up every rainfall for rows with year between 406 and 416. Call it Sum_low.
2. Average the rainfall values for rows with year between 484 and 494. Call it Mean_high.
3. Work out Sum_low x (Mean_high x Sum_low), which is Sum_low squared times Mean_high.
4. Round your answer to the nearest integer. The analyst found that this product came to 115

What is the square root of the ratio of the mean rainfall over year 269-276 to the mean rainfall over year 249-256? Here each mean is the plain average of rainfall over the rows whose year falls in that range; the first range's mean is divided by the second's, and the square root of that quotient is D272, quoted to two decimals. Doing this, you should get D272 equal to 1.01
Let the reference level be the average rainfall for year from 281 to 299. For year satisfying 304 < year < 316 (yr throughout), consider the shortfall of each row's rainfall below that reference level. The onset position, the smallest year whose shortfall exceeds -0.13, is 305.0 yr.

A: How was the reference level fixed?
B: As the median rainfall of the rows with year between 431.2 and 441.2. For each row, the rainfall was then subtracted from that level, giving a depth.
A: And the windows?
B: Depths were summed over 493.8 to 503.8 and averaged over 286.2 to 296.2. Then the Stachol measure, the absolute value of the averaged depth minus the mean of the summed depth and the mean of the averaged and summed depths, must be 0.18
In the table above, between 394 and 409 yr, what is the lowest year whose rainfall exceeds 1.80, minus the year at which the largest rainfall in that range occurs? -12.5 yr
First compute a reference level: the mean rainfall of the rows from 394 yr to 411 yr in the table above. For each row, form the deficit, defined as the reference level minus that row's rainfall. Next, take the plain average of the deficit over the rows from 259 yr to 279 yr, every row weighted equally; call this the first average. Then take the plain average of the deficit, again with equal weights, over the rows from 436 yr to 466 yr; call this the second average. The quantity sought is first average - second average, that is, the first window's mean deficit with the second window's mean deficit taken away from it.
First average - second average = 0.29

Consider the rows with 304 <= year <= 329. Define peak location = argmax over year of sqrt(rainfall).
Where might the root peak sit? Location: 312.5 yr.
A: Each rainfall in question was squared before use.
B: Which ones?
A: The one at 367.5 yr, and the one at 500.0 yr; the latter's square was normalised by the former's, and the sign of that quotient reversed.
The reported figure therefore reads -1.29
